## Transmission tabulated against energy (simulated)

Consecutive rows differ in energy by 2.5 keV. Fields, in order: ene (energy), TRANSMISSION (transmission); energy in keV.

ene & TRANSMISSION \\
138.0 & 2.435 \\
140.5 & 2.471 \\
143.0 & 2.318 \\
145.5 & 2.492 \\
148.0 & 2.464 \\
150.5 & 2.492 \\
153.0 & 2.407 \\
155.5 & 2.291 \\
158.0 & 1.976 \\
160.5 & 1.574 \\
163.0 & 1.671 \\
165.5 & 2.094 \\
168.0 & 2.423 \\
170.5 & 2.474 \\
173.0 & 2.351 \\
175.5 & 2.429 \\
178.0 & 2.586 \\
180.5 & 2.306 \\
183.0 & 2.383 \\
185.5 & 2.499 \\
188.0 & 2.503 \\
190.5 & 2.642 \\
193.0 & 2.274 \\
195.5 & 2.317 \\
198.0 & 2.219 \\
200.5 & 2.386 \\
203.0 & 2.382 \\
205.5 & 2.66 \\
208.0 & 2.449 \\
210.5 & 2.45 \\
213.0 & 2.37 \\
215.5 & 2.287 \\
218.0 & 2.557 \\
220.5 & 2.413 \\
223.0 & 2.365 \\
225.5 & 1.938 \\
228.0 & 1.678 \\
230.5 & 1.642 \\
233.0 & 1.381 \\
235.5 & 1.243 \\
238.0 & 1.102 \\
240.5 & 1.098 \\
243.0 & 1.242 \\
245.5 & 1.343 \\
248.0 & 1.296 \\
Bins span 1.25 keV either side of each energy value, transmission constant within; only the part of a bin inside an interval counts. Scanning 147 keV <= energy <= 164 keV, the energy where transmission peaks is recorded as 150.5 keV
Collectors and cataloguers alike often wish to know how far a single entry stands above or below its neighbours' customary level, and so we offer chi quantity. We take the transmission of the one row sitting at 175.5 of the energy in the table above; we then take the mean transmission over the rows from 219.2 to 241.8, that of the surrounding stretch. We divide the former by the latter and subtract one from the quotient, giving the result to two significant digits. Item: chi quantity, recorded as 0.47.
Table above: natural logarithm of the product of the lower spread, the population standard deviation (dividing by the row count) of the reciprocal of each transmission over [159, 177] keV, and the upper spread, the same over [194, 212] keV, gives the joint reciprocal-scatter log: -6.26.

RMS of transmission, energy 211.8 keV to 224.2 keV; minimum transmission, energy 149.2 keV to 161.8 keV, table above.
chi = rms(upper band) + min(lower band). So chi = 3.97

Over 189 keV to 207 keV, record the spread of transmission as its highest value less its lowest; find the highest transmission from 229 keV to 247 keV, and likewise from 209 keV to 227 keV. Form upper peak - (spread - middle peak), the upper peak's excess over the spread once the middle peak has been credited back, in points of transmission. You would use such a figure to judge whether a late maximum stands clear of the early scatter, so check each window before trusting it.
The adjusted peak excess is 3.8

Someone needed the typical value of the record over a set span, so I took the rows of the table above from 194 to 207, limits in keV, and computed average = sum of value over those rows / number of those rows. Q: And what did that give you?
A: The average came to 2.39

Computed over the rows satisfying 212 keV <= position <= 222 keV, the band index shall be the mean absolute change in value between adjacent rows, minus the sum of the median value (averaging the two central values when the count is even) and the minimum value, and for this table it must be -4.51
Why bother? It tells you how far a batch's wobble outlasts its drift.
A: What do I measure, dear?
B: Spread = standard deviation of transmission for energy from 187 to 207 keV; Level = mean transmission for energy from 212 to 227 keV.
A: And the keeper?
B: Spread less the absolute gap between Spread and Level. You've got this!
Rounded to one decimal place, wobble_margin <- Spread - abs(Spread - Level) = -2.0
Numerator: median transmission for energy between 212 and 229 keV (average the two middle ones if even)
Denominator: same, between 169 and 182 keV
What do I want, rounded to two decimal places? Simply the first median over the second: 0.97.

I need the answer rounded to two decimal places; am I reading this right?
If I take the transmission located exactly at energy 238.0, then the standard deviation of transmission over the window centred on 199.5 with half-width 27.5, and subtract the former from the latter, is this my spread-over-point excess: -0.95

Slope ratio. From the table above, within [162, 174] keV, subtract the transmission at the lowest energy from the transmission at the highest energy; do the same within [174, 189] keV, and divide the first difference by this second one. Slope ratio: 9.2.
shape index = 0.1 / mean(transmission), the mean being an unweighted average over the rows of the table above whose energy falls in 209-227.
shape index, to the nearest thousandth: 0.043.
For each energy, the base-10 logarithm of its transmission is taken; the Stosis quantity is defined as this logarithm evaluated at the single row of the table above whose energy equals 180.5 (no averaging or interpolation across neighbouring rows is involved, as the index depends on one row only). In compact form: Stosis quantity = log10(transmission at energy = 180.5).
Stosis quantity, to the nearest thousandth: 0.363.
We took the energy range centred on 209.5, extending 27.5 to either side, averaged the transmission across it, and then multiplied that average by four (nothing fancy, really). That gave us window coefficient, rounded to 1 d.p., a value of 8.9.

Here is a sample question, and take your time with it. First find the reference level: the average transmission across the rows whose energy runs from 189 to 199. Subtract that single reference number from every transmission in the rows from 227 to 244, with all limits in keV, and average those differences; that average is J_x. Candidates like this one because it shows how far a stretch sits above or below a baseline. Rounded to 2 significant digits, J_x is -1.0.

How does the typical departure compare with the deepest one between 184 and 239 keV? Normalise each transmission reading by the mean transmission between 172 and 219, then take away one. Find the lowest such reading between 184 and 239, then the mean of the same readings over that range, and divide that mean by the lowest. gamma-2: 0.19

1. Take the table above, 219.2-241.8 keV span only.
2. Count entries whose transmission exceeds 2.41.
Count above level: 1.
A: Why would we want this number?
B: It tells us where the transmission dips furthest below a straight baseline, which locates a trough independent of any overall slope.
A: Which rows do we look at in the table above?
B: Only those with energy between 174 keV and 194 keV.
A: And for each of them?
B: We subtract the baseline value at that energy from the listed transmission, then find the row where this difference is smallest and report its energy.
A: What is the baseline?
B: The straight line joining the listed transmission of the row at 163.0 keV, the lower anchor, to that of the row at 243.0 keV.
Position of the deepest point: 180.5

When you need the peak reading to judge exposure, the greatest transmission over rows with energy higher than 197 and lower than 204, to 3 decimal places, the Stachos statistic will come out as 2.386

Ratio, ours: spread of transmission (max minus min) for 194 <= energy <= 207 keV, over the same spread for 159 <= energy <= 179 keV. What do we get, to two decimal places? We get 0.44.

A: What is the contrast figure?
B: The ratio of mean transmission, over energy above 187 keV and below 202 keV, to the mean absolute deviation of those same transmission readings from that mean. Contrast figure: 20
